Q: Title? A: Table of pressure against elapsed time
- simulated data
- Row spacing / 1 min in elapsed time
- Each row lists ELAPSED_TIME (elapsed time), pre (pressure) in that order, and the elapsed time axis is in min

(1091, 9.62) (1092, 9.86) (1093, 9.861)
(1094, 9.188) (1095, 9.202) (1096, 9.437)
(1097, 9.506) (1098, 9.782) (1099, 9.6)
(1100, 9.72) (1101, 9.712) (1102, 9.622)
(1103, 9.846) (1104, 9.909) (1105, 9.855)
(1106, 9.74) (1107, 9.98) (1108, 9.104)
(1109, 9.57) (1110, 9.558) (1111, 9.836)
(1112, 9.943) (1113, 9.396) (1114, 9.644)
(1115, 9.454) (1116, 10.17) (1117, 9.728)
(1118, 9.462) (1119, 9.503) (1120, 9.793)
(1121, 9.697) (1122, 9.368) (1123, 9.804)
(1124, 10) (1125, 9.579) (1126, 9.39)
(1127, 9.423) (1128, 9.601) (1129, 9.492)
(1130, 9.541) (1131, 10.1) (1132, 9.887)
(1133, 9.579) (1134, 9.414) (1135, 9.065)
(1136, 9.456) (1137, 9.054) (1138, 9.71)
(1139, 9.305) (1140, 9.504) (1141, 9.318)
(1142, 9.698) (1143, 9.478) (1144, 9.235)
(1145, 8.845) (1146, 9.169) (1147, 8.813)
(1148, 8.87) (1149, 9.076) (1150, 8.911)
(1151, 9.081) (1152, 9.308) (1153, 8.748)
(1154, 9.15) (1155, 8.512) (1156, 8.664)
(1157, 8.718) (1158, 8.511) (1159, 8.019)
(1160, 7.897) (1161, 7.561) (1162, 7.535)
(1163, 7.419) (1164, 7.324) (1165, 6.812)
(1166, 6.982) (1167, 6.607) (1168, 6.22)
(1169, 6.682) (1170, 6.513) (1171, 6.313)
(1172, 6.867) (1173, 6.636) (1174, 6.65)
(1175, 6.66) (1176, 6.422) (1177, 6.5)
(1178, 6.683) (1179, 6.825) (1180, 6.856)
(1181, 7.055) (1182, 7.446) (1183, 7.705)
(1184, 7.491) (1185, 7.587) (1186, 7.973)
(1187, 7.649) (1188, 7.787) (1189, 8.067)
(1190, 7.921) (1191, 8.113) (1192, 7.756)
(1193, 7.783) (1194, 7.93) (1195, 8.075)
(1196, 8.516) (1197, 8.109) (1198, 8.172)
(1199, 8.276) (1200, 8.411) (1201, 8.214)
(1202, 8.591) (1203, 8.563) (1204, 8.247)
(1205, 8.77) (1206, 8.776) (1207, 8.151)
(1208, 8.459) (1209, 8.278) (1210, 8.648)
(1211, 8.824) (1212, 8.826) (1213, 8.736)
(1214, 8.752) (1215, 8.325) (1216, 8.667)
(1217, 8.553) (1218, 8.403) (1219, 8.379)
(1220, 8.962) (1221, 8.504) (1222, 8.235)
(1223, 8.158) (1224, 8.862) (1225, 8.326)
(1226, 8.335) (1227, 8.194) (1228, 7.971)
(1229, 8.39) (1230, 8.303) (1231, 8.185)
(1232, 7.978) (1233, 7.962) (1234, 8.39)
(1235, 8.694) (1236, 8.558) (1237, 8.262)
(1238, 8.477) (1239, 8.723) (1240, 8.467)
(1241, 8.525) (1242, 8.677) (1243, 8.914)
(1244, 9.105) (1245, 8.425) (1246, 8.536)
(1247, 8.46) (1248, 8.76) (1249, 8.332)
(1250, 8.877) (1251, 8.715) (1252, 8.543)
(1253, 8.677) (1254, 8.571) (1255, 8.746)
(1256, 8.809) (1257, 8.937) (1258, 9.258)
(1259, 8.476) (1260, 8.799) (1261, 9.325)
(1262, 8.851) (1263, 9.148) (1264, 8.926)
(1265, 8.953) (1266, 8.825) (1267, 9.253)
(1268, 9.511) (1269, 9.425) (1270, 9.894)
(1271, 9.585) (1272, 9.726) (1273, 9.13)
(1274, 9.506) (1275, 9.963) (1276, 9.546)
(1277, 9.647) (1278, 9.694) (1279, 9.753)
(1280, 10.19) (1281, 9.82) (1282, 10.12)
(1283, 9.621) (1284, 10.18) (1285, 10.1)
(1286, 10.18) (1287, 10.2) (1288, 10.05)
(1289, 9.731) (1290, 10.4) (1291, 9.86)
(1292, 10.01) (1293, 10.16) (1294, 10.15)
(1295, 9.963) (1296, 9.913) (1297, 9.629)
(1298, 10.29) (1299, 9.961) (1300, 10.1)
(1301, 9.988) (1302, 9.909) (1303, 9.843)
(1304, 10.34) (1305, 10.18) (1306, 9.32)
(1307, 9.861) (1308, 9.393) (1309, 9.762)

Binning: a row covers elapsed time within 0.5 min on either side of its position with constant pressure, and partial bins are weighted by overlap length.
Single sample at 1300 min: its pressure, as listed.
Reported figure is 10.1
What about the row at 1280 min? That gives 10.19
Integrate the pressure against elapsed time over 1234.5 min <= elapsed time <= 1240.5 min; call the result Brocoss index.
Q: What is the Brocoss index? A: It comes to 51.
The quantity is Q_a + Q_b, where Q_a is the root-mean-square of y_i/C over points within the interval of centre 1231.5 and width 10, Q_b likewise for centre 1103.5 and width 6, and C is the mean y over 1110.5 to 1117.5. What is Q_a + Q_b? 1.85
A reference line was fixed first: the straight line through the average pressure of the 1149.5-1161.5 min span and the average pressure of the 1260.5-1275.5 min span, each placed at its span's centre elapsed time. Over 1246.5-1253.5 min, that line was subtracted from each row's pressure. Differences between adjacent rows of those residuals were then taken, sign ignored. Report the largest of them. 0.54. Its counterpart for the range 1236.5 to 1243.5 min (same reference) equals 0.26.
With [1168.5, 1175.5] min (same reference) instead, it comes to 0.55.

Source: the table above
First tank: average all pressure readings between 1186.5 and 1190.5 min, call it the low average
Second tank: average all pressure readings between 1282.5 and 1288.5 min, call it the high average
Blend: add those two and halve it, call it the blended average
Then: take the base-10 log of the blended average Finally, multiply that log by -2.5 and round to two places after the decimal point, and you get -2.38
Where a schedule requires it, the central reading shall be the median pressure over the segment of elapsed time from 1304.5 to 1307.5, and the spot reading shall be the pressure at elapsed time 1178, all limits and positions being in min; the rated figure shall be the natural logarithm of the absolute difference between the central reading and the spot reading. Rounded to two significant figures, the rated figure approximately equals 1.2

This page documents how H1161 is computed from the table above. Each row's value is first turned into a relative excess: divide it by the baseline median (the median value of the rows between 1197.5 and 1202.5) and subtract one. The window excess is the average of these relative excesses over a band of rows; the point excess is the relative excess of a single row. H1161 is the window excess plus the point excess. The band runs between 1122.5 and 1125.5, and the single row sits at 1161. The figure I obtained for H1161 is 0.10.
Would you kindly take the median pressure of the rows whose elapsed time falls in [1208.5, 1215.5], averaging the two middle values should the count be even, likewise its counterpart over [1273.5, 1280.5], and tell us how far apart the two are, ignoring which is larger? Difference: 1.0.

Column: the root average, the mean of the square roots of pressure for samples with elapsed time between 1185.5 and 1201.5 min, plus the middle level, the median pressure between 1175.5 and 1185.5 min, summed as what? 9.8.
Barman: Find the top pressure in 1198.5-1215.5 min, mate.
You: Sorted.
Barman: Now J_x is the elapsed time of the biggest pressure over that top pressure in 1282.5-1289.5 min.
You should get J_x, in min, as 1287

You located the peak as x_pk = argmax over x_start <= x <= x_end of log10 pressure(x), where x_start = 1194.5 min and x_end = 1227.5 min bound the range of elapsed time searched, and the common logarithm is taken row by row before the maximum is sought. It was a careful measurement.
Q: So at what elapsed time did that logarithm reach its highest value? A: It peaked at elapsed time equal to 1220 min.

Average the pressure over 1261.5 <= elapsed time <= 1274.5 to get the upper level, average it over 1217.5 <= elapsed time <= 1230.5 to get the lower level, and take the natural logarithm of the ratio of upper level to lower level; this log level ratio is 0.10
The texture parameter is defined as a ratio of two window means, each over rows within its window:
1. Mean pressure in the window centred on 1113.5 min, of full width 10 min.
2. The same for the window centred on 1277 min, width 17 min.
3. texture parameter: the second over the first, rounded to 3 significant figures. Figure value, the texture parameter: 1.01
